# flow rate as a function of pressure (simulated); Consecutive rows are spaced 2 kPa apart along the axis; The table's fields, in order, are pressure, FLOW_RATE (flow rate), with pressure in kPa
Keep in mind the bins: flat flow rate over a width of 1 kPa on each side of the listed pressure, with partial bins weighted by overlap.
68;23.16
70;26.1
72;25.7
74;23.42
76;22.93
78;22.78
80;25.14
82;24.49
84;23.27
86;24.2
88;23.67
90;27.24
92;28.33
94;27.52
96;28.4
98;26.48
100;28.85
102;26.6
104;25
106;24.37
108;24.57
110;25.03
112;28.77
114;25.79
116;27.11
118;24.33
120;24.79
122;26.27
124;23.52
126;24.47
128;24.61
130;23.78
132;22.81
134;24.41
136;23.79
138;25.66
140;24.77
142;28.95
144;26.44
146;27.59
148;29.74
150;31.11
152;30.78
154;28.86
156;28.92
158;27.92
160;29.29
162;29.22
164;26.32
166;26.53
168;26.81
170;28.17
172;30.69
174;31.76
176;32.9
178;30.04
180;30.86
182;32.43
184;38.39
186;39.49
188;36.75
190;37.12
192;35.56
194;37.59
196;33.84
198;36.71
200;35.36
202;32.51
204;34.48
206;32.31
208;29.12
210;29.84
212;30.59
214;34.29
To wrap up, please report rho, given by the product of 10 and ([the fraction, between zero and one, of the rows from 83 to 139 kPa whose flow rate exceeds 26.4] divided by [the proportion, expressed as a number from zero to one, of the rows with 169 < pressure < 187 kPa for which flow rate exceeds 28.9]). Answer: 4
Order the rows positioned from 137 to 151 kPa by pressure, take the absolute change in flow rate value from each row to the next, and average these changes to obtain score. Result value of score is 2.0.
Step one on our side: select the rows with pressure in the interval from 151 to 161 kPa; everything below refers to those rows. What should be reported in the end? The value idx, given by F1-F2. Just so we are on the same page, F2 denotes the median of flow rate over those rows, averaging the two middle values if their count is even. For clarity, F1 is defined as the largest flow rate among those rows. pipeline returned 1.9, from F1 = 30.78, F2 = 28.9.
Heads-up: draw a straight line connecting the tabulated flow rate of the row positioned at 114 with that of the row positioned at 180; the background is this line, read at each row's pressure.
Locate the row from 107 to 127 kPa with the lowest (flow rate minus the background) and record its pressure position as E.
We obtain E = 124 kPa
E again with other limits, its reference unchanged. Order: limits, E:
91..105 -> 104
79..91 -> 84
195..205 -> 202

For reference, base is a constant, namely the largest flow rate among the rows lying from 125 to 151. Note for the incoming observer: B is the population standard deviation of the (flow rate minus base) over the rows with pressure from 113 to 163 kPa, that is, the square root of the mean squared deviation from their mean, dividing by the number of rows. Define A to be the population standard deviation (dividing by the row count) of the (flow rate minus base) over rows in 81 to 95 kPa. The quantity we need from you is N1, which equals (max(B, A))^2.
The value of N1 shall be 5.9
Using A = 1.932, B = 2.4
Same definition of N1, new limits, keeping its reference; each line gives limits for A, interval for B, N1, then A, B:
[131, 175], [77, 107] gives 5.8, 2.418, 1.9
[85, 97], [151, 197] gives 15.5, 1.907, 3.9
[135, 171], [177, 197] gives 9.5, 1.946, 3.1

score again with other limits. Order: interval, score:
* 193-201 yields 2.7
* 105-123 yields 1.7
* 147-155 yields 1.2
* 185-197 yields 2.1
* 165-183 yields 1.5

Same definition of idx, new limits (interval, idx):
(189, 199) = 0.9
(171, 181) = 2.0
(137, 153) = 2.8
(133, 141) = 1.1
